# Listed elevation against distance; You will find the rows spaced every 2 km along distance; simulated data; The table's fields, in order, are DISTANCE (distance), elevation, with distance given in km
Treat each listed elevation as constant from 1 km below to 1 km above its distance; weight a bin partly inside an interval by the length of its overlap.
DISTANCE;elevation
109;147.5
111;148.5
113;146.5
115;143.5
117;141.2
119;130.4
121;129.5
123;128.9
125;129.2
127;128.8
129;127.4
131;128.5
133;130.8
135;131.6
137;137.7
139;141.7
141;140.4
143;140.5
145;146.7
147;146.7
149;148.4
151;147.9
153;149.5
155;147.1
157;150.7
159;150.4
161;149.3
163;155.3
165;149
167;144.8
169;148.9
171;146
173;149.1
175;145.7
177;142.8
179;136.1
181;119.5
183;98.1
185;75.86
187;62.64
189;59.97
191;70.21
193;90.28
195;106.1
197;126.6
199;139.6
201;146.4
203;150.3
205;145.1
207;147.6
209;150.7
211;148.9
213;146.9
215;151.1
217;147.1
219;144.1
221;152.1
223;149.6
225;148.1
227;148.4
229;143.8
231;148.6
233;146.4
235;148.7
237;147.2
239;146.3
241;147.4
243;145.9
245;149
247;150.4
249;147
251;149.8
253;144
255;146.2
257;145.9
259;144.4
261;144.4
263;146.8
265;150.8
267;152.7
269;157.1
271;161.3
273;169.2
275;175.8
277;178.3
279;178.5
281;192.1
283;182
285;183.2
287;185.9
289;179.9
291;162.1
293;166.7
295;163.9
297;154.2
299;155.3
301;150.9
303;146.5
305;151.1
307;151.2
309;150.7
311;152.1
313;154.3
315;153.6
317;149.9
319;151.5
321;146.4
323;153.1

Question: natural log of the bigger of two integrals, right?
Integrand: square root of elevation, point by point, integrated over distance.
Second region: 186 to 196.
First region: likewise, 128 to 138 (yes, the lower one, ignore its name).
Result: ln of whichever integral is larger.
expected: 4.74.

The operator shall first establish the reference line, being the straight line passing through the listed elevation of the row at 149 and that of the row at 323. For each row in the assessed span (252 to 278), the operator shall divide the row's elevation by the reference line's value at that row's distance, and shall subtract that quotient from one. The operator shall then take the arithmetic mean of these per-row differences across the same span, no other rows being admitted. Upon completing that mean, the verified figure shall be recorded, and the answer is -0.02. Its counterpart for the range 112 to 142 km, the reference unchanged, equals 0.09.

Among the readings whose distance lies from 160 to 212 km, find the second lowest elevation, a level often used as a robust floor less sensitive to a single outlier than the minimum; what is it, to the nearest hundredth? 62.64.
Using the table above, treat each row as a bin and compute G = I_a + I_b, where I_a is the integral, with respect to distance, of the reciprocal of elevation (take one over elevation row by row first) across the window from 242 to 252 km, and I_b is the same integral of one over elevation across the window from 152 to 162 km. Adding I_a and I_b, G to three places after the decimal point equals 0.134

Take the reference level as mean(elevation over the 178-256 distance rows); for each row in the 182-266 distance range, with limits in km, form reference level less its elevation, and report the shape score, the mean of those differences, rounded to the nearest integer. -2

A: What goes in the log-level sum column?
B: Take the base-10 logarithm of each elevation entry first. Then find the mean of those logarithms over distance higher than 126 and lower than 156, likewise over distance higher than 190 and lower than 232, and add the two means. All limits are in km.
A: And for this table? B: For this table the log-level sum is 4.28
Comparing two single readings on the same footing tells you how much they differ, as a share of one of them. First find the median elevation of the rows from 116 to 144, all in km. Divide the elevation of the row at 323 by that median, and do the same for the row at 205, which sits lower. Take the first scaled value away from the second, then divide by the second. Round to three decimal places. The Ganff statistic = -0.055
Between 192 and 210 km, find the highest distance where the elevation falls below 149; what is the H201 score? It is 207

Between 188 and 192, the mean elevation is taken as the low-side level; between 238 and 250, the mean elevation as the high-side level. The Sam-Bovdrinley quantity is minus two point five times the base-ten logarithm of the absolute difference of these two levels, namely -4.8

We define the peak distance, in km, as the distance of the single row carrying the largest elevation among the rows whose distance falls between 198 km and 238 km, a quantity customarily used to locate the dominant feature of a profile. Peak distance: 221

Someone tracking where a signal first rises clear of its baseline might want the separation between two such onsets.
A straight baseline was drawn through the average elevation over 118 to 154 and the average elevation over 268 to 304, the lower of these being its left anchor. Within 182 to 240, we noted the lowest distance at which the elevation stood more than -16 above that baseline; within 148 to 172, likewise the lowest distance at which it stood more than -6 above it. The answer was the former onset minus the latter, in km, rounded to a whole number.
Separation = 50 km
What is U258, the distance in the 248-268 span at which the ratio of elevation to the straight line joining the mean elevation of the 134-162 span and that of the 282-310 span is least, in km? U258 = 261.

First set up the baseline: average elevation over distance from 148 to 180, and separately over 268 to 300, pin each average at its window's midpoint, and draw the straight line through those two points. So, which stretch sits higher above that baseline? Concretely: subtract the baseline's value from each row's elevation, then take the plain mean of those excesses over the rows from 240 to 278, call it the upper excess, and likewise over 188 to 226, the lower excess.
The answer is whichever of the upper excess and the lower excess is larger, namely -14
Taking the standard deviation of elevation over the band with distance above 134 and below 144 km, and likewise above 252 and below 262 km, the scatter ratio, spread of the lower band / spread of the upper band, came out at 4.1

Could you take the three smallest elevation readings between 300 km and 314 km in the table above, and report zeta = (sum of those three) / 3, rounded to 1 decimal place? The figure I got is 149.4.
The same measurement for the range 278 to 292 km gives 173.5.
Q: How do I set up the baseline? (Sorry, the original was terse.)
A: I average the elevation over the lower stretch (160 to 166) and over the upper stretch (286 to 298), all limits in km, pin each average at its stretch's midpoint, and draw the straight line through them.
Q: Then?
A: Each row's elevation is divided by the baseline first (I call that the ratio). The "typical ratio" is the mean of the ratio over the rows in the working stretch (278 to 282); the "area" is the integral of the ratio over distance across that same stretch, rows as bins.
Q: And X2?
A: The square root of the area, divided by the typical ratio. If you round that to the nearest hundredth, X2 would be 1.90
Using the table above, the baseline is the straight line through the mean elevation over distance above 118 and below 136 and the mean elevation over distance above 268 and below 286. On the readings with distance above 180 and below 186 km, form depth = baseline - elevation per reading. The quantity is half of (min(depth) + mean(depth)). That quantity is 38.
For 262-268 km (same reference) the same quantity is 21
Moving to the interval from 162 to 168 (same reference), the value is -12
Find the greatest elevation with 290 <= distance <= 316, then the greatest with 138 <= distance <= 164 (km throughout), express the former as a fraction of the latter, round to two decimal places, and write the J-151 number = 1.07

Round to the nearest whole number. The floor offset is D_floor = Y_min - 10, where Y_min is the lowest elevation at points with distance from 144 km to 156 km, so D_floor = 137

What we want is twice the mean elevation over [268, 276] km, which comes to 332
